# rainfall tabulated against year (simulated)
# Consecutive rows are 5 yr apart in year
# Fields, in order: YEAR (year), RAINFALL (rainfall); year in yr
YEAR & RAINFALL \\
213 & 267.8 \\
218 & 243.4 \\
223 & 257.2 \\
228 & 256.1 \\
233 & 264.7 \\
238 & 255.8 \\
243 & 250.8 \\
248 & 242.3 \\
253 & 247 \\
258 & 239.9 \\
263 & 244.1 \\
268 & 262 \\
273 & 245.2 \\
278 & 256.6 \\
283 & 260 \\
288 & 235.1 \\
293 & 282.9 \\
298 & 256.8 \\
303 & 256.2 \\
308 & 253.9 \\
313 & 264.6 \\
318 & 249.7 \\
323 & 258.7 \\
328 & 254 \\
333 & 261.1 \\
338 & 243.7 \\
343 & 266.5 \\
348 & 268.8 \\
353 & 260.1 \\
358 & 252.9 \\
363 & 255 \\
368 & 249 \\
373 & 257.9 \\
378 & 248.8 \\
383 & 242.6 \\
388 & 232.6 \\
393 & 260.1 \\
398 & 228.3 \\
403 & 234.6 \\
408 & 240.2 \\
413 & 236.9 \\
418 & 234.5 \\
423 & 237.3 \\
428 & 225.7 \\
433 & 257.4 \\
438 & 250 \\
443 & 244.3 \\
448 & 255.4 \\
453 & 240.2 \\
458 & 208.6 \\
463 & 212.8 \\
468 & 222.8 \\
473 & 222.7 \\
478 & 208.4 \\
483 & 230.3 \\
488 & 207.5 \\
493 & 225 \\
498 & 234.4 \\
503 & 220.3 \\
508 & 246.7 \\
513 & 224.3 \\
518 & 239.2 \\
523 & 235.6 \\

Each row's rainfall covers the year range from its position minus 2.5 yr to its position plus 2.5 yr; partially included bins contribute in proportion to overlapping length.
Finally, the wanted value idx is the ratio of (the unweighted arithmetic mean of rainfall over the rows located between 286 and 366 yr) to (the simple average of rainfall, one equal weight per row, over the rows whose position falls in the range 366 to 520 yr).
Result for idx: 1.10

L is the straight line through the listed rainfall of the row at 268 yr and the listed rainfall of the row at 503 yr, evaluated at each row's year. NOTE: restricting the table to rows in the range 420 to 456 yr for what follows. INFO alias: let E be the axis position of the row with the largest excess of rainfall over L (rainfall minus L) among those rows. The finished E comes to 448 yr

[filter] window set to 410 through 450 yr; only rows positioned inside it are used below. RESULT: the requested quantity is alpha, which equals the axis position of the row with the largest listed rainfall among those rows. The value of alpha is 433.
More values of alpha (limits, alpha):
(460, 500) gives 498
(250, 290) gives 268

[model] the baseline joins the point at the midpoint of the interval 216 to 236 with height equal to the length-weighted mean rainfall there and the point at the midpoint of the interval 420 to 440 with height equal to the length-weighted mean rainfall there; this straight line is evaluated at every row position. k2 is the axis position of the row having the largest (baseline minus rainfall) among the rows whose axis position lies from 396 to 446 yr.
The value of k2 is 428 yr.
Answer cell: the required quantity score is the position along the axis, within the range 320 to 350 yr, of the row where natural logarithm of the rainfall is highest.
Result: 348 yr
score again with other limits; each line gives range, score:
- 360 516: 393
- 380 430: 393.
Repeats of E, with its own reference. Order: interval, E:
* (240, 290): 283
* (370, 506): 448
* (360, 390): 373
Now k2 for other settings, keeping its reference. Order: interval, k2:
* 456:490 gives 458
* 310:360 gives 338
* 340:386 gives 383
